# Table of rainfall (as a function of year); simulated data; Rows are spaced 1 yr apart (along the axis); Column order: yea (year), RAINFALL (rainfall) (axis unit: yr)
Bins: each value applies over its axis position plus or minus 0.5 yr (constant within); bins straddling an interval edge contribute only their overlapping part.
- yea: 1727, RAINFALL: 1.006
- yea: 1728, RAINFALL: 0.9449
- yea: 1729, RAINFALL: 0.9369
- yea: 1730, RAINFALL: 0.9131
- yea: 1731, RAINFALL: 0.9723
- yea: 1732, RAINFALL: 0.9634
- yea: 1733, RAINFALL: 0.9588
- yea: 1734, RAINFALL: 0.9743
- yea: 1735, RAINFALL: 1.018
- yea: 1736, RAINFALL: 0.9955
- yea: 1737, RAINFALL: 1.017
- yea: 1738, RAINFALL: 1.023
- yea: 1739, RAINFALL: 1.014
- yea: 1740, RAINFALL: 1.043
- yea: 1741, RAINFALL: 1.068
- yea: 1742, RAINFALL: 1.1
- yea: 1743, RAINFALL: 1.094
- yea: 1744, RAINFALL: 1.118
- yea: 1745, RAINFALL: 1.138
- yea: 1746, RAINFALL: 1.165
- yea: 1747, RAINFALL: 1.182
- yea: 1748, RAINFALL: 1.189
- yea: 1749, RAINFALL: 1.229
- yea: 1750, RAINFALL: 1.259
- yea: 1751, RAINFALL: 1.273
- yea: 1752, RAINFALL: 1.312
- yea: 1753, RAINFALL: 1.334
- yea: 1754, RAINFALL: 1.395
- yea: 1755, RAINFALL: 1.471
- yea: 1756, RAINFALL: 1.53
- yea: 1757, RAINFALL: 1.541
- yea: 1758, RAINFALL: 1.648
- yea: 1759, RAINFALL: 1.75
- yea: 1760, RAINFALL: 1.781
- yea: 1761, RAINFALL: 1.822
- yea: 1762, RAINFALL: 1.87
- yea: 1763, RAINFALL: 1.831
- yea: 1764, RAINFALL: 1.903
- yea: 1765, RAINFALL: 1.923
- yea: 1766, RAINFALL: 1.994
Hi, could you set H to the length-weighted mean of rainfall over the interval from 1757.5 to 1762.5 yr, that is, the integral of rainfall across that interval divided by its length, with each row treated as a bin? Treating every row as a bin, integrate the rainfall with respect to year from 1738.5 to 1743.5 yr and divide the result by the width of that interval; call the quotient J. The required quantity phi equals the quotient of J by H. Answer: 0.60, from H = 1.77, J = 1.06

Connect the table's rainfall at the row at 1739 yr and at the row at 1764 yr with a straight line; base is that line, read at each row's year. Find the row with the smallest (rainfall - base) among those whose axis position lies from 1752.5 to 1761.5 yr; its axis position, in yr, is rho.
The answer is 1753 yr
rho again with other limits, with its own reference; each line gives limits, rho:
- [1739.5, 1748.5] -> 1748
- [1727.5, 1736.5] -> 1736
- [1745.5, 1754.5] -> 1753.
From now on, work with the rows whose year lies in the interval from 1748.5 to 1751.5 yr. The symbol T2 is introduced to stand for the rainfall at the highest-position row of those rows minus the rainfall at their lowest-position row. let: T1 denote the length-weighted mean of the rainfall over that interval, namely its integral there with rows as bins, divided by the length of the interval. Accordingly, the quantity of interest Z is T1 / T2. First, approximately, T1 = 1.25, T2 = 0.044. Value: 28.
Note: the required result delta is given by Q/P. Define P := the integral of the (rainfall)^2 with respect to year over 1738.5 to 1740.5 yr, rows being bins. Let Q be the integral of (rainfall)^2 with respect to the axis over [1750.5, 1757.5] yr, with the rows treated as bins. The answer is 6.6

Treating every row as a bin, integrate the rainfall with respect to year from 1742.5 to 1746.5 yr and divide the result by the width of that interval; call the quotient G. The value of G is 1.13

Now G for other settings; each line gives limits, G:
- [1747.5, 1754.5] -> 1.28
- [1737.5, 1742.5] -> 1.05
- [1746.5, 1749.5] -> 1.20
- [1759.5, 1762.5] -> 1.82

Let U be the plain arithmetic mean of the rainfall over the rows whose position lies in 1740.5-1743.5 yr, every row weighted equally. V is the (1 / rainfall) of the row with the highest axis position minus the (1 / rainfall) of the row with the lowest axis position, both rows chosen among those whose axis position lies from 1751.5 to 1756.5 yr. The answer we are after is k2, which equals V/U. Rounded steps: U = 1.09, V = -0.11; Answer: -0.10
